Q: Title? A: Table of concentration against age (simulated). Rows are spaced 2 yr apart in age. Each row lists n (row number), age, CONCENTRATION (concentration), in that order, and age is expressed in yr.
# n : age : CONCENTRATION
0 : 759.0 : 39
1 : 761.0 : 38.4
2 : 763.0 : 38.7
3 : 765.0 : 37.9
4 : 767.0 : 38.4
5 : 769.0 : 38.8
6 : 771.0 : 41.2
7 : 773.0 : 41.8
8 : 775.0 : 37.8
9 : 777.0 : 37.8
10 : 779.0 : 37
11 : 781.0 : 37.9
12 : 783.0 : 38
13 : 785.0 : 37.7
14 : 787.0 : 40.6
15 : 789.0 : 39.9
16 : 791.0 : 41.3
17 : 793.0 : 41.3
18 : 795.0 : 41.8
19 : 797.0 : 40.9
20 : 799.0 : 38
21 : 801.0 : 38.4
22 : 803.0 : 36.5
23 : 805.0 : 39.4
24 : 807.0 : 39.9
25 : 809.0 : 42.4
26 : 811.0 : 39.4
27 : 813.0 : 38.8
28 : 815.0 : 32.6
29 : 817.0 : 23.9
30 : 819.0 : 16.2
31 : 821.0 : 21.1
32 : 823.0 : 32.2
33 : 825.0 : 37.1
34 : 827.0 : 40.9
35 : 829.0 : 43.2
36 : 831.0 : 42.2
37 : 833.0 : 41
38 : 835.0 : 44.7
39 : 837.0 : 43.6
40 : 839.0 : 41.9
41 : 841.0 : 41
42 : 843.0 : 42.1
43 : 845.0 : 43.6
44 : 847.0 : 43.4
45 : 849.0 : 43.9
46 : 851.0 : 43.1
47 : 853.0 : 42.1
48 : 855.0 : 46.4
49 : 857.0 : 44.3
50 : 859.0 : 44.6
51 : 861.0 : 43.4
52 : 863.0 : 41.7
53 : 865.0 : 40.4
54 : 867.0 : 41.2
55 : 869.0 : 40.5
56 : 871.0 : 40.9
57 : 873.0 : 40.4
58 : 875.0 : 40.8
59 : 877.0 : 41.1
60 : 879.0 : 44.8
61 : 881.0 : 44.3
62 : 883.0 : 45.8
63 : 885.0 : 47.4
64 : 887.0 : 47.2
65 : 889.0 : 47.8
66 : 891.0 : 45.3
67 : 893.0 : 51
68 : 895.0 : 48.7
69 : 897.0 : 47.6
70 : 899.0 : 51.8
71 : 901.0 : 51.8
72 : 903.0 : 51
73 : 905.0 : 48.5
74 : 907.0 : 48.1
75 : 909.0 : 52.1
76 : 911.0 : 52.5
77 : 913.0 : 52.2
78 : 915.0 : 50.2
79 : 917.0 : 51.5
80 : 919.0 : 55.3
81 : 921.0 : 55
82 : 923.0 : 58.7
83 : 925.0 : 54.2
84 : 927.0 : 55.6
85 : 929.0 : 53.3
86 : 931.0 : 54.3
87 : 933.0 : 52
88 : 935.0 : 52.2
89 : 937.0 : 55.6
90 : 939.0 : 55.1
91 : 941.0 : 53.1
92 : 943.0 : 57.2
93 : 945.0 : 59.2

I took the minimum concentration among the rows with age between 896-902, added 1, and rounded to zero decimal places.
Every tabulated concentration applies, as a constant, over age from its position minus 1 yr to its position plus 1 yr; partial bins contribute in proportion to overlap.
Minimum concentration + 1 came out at 49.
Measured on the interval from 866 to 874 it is 41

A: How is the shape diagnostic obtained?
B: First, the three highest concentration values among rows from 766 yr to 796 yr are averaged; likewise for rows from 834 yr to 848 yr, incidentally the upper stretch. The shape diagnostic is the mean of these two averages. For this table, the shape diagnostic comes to 42.8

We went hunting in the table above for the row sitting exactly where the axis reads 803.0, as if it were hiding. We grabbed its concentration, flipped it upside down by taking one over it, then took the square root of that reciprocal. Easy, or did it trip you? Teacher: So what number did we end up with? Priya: 0.166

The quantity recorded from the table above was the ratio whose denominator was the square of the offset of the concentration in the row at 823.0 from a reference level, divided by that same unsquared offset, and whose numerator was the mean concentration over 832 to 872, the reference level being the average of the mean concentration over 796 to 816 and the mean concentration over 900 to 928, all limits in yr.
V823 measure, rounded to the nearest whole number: -3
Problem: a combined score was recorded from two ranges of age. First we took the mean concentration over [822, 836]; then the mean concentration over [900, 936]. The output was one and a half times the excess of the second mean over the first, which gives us 19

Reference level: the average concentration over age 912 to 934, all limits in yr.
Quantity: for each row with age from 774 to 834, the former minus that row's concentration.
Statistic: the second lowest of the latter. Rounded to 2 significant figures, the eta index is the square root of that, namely 3.4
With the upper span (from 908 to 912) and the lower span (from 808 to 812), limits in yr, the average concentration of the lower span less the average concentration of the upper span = -11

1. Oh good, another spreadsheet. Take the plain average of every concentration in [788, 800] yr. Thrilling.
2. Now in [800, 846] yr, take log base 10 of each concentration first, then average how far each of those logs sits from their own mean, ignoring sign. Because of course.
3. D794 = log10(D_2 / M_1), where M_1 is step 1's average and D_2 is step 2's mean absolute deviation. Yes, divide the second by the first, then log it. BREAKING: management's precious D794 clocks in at -2.7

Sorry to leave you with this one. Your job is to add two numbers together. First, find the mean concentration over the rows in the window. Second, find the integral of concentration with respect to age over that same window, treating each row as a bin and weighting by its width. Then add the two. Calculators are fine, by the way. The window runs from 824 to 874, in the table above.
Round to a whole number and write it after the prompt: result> 2158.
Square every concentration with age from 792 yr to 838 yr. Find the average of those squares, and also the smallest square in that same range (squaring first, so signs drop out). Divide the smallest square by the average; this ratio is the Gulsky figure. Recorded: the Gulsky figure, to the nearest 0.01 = 0.18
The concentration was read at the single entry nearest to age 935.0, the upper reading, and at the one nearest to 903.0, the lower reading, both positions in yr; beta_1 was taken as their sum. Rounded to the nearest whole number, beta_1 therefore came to 103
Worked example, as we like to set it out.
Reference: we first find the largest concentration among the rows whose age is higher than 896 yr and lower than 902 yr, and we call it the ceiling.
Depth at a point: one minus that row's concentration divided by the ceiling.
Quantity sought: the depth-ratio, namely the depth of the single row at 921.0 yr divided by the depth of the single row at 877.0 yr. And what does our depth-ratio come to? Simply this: -0.30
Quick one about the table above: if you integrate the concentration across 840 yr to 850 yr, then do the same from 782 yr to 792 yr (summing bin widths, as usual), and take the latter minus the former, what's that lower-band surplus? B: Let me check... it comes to -33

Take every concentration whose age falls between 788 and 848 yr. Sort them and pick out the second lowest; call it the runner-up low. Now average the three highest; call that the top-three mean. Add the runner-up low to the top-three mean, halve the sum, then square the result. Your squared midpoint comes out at 1058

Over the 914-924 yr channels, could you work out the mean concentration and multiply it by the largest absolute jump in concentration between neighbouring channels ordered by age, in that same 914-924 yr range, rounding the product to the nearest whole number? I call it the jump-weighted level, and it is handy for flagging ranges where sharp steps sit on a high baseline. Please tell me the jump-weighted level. 206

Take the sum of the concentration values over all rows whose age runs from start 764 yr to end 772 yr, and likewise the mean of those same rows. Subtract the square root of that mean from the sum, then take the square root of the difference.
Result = 12.2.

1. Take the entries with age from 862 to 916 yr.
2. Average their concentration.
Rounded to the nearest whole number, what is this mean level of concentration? 46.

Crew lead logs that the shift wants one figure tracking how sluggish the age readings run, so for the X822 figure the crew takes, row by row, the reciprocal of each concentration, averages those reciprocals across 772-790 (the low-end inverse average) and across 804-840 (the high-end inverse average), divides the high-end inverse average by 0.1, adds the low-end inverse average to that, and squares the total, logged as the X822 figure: 0.102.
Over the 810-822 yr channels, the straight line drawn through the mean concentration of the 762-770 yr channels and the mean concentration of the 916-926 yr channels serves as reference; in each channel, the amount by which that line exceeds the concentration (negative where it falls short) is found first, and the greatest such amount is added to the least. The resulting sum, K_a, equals 32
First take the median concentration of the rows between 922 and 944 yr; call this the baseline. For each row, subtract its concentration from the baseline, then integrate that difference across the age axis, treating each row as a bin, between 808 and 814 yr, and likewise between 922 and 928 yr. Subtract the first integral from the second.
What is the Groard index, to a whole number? -96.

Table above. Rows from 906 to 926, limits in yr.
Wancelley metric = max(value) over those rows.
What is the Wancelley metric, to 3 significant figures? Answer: 58.7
